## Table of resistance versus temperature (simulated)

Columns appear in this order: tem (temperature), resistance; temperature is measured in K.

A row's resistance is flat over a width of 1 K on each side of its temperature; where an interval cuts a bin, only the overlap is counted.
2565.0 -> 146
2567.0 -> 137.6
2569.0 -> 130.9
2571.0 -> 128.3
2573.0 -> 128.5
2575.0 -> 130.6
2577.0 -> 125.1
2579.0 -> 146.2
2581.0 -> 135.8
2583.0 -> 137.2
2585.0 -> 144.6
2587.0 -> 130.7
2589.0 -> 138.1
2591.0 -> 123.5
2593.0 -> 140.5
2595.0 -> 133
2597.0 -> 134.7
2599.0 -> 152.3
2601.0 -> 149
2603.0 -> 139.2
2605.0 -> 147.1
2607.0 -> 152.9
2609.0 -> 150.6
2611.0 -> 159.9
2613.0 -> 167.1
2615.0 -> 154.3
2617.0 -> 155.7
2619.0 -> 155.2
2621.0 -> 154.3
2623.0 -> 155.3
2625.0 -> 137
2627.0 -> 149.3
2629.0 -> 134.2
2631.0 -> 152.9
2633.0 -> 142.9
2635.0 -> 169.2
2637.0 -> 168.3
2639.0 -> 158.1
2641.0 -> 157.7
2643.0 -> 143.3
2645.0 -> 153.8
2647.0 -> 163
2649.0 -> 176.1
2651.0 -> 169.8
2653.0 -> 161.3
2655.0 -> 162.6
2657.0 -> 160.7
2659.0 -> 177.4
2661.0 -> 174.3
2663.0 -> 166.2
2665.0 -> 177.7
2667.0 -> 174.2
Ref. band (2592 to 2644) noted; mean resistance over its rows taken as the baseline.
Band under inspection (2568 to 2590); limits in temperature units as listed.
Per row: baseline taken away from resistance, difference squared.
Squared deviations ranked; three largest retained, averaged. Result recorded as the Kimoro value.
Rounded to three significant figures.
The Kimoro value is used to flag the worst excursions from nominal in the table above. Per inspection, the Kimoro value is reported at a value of 542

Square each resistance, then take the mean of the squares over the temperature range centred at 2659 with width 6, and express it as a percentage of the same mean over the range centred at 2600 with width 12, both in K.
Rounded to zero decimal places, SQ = 143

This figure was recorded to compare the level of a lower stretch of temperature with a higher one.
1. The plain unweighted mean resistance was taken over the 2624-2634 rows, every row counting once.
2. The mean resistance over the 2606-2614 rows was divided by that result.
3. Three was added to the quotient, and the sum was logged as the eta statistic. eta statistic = 4.10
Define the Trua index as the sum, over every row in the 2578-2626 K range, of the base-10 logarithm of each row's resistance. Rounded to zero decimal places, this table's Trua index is 52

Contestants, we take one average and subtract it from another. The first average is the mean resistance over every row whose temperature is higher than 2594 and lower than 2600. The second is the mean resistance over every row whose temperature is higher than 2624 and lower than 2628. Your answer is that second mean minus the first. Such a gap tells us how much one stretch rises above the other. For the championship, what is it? 3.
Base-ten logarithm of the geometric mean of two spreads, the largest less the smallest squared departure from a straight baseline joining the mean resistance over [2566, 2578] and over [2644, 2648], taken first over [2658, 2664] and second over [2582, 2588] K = 2.10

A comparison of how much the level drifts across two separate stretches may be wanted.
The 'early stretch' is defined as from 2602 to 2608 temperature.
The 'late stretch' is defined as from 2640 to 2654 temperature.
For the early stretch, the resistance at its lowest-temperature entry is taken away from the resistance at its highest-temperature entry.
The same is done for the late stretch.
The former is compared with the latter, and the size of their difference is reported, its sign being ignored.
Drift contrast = 10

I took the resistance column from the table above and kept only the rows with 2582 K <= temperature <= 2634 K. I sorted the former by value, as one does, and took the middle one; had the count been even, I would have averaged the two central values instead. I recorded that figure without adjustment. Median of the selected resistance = 148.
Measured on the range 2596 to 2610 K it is 149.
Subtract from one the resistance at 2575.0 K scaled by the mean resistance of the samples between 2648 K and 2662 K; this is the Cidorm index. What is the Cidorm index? 0.23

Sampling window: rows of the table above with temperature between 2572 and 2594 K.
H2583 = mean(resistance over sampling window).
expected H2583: 135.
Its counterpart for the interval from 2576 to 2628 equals 145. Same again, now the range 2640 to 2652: 161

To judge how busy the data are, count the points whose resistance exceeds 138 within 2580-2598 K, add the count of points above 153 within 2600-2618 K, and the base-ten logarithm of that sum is 0.85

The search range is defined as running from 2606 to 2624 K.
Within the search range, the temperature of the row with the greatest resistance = 2613.0 K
